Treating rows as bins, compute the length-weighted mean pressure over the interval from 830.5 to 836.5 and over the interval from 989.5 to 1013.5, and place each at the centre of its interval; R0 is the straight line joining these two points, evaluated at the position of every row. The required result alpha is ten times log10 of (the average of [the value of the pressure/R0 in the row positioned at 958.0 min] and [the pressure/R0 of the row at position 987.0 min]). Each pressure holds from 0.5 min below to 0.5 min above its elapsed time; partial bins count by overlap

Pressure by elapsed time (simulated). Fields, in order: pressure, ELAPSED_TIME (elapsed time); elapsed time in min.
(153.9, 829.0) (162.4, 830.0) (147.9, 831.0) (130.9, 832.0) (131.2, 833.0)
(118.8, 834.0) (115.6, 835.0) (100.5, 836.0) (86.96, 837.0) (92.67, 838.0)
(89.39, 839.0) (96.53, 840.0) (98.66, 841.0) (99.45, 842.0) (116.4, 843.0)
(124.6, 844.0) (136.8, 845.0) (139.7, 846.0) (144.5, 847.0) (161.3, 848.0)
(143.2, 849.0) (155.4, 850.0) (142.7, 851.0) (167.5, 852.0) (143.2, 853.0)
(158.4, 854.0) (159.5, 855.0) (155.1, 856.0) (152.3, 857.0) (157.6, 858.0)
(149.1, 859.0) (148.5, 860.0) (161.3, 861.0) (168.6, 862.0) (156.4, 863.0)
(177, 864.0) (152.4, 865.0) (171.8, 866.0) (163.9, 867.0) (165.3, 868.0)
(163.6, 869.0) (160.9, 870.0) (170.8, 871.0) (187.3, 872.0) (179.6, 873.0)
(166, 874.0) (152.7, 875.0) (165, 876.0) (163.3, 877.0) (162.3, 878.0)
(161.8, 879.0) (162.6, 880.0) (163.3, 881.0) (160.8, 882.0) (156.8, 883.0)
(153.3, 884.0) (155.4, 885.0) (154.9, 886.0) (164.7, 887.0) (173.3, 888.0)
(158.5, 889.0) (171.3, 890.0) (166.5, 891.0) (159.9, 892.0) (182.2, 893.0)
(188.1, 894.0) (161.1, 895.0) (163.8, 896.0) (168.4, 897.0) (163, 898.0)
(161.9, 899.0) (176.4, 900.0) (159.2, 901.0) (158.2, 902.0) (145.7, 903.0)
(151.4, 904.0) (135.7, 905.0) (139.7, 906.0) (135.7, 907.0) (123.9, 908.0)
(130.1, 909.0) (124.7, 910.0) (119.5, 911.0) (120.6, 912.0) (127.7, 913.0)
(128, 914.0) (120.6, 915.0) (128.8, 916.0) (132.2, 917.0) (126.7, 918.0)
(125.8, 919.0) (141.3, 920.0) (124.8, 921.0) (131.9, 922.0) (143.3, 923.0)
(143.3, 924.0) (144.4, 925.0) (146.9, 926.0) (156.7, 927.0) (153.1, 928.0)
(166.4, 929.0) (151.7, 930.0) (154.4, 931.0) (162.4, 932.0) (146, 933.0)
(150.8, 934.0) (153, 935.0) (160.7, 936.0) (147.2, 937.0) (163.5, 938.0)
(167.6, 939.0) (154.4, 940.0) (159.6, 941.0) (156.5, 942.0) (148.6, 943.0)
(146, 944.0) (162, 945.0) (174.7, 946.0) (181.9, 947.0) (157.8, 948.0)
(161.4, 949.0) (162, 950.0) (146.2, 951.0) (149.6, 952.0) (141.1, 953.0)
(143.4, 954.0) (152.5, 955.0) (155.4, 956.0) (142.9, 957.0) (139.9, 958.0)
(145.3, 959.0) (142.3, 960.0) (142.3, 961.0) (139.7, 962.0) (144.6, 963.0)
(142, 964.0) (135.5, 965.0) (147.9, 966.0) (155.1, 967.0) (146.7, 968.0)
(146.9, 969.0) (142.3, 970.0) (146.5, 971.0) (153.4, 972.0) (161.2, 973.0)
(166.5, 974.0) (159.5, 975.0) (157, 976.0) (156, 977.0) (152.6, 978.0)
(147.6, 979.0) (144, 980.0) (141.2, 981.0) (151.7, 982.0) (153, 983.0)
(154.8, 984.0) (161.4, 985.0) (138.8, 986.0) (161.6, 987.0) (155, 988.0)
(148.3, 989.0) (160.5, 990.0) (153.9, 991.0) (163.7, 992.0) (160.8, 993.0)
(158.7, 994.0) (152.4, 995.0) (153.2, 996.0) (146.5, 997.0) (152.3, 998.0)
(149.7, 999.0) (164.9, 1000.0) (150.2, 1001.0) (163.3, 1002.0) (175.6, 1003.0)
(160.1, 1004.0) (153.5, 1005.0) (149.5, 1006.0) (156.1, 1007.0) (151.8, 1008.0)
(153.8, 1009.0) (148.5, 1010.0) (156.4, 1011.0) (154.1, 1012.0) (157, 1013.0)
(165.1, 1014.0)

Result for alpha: 0.00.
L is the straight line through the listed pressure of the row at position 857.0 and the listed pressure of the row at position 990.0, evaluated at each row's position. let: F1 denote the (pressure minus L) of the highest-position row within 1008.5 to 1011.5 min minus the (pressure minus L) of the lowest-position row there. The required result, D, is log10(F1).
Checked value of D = 0.39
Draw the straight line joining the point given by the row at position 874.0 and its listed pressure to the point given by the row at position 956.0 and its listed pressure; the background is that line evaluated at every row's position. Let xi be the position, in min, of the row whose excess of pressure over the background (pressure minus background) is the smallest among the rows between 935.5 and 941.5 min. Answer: 937.0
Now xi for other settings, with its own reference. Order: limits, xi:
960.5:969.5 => 965.0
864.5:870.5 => 865.0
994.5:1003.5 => 997.0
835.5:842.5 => 837.0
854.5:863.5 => 860.0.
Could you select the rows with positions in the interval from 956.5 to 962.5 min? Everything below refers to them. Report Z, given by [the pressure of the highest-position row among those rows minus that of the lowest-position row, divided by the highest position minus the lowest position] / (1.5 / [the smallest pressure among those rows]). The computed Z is -60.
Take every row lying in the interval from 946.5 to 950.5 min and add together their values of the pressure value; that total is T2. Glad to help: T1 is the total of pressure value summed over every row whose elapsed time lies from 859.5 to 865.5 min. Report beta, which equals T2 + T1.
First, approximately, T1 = 964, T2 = 663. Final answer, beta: 1627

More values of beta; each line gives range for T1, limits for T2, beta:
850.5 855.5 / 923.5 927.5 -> 1363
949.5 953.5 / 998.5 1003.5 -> 1403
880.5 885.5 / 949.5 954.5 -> 1532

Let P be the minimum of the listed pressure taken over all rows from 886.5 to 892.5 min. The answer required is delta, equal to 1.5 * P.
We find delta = 238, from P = 158.5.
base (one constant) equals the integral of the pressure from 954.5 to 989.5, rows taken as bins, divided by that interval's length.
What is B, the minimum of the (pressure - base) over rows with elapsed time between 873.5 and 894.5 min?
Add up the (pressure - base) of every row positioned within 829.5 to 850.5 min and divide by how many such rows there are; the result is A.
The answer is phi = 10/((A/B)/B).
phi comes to -4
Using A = -26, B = 3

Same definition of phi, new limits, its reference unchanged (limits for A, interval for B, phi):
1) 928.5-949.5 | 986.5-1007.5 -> 10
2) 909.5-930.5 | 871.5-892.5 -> -8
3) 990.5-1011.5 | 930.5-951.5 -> 19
